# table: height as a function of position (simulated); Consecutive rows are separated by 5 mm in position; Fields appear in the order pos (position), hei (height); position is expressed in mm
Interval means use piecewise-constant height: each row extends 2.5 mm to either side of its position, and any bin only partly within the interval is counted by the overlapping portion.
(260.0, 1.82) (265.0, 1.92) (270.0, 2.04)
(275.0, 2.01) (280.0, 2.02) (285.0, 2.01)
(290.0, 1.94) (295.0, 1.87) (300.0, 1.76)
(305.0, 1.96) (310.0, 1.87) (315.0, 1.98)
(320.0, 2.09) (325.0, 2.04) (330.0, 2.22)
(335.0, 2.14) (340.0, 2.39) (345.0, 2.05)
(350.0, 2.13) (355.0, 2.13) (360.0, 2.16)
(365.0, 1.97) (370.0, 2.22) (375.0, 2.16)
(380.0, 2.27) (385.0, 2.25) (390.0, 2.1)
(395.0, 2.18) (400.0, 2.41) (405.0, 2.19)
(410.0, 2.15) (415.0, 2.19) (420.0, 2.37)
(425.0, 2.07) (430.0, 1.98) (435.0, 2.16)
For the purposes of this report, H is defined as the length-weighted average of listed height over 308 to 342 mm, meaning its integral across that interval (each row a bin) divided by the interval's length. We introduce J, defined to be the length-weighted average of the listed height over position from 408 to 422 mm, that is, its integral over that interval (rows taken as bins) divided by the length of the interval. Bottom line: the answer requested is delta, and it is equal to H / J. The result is 0.94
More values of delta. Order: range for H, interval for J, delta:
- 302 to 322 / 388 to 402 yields 0.88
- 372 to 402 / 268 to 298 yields 1.13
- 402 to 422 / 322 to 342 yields 1.02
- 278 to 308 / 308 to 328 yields 0.96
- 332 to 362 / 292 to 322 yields 1.13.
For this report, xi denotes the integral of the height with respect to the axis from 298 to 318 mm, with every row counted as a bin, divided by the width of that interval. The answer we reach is 1.90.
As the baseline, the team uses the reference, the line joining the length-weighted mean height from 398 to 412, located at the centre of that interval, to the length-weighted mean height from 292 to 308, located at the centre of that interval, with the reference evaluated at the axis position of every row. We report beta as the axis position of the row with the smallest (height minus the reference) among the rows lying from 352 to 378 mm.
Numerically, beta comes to 365.0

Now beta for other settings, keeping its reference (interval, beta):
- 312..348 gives 345.0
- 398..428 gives 425.0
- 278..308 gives 300.0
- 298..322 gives 300.0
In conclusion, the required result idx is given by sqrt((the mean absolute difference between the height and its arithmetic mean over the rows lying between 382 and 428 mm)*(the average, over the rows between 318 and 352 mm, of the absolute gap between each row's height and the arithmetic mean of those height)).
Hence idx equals 0.088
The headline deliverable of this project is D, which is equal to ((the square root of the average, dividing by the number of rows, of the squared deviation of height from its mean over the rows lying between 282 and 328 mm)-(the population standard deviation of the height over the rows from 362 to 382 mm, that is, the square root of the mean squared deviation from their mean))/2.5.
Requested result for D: -0.007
